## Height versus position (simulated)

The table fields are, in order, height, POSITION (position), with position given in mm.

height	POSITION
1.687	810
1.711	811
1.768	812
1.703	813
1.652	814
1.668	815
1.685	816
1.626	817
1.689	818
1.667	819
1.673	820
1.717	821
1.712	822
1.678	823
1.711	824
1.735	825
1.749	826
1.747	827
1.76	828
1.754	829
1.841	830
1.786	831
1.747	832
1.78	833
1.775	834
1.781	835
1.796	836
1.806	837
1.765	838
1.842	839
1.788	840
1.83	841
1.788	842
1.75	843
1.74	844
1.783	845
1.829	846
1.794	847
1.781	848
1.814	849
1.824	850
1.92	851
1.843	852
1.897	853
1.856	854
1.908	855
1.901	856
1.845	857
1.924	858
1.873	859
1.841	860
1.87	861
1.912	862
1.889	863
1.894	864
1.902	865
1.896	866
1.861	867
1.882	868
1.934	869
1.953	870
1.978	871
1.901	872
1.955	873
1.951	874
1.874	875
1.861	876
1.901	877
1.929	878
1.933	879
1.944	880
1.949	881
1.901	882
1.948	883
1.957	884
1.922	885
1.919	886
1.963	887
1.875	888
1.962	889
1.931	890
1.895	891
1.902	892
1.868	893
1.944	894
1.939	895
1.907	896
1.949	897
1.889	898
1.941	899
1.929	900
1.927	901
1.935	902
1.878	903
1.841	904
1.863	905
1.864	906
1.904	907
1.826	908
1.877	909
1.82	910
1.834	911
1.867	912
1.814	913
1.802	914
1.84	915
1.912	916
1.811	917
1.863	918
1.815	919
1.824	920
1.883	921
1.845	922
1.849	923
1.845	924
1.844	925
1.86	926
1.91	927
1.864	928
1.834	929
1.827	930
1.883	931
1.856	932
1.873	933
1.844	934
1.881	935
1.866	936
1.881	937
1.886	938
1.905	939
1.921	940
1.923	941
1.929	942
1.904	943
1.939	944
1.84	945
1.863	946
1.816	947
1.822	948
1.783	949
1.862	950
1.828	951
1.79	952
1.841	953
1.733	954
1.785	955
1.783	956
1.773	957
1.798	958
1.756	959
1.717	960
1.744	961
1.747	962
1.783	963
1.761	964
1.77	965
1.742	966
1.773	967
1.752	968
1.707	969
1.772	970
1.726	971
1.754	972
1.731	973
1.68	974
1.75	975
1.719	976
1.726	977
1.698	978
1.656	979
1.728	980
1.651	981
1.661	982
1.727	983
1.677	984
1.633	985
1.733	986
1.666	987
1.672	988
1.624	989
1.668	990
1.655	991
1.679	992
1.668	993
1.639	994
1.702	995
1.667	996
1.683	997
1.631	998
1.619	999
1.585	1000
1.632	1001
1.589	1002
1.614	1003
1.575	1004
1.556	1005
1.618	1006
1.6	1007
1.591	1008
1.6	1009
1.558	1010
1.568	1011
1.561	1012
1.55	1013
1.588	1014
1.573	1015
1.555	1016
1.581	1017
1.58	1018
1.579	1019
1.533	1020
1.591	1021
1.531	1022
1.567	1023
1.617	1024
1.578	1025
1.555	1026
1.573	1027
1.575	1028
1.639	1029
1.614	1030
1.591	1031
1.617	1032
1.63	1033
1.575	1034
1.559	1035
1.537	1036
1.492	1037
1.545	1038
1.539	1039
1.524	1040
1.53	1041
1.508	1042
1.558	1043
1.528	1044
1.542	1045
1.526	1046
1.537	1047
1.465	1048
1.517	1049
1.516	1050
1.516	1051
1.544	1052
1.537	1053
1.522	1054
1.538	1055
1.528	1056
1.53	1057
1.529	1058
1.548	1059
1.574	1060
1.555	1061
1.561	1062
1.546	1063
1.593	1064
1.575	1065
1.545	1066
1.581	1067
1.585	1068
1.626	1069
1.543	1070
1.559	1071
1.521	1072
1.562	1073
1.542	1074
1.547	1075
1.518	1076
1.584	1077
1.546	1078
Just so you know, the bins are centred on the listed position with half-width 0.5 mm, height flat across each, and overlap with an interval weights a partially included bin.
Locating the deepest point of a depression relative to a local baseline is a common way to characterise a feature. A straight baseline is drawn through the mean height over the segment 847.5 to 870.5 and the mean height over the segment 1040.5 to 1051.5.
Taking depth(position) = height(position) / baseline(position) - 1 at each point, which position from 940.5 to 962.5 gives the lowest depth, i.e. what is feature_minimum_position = 960 mm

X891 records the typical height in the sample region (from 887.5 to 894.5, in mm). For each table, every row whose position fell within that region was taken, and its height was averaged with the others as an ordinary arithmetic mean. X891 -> 1.91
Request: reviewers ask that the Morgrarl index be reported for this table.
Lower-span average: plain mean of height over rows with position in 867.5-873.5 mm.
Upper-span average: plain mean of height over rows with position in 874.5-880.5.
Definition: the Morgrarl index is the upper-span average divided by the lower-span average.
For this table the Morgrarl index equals 0.99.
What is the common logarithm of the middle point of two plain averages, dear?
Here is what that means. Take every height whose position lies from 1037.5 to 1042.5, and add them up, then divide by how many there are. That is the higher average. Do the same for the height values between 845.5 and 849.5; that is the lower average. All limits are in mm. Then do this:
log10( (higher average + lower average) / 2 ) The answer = 0.22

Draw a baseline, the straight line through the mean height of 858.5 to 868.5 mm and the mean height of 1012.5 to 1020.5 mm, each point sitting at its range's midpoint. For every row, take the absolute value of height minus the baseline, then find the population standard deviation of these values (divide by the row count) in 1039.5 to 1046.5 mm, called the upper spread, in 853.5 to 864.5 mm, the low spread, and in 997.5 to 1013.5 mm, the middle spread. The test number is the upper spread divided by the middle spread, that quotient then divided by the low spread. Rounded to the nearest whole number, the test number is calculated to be 101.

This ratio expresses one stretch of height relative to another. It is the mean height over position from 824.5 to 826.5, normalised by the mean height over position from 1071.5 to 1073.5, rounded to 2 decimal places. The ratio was 1.13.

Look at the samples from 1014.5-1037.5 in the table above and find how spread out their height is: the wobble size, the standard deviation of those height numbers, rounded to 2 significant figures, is 0.034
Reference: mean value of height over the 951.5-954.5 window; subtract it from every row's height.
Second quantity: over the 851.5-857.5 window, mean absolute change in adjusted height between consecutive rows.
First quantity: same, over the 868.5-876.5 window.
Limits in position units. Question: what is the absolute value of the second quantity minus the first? 0.004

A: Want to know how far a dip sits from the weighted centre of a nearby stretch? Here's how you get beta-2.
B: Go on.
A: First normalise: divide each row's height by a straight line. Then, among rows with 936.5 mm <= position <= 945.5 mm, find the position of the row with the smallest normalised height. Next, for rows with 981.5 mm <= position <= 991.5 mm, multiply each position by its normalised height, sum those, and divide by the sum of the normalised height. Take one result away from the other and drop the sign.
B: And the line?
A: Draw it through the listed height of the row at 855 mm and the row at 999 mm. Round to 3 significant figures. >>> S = 41.5 mm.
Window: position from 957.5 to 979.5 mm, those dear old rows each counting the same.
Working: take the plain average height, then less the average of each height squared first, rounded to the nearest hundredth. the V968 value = -1.29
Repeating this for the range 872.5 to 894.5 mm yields -1.77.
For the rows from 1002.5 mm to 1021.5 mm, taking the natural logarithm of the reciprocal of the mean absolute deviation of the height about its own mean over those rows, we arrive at 4.04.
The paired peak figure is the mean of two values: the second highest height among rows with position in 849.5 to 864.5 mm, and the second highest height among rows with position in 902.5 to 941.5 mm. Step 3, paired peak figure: 1.92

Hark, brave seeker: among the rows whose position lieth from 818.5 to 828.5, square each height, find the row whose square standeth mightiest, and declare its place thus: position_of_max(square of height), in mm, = 828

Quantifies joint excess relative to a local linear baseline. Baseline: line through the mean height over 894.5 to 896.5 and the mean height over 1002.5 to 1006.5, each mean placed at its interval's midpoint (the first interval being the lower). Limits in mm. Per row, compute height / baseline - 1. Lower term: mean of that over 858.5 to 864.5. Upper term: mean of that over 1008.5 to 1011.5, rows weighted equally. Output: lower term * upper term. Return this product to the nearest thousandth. 0.000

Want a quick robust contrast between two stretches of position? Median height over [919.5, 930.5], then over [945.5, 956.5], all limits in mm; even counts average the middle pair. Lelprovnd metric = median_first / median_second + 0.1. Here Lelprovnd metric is 1.12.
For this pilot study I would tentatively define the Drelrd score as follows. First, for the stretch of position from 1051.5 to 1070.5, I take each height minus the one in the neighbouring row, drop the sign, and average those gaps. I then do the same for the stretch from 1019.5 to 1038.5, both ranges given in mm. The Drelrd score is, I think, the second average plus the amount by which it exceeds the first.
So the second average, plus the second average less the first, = 0.048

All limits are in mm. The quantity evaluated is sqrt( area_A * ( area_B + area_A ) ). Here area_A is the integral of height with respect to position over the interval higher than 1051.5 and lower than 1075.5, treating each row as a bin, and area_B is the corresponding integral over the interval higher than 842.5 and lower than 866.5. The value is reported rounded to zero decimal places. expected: 55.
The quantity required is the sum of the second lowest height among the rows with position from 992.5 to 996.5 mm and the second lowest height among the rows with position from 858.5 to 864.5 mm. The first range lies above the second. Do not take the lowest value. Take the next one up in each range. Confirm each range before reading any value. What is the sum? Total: 3.54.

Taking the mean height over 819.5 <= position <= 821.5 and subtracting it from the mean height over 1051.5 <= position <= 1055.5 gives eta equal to -0.16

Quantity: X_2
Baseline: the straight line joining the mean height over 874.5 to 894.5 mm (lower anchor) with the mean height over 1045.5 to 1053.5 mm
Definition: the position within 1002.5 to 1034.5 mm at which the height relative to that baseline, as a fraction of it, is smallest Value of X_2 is 1005 mm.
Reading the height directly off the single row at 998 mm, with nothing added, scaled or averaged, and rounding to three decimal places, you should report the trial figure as 1.631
